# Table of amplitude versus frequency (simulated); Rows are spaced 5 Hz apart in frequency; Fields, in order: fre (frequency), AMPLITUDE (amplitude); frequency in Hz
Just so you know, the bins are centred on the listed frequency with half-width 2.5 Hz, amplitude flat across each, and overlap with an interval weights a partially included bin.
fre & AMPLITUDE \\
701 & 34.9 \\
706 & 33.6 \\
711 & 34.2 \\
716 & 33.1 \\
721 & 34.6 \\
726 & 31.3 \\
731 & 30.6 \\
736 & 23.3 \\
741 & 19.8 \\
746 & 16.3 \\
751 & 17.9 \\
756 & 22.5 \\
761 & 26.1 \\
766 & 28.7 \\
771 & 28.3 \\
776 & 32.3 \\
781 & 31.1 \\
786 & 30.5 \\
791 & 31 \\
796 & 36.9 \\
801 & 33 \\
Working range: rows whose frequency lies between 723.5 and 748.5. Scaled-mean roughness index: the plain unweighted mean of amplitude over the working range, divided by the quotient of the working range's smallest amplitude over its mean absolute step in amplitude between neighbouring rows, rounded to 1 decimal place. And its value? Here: 5.6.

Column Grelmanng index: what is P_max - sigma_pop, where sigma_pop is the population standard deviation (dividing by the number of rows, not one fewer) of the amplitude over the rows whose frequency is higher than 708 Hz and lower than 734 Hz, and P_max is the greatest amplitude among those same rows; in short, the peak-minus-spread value 33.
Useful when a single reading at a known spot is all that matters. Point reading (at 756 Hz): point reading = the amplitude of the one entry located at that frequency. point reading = 22.5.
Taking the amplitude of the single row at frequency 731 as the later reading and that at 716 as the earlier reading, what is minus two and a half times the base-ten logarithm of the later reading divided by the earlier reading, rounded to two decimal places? 0.09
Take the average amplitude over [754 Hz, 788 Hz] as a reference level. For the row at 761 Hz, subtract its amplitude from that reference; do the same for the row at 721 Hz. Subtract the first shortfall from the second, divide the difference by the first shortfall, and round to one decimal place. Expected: -3.5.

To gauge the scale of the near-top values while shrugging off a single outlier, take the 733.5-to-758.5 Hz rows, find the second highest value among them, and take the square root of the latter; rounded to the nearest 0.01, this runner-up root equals 4.74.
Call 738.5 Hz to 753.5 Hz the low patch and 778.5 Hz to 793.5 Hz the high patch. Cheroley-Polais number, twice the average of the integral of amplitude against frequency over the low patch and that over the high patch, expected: 733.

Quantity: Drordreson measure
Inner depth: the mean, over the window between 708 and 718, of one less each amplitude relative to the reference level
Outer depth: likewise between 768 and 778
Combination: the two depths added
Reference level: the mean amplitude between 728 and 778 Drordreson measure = -0.6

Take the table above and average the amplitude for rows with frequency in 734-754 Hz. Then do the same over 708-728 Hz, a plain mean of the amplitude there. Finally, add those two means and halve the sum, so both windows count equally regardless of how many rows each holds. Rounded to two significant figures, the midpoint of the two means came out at 26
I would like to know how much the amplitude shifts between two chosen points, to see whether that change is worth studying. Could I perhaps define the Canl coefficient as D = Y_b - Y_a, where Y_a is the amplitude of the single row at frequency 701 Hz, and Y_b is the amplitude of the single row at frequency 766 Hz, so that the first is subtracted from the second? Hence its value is -6.2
